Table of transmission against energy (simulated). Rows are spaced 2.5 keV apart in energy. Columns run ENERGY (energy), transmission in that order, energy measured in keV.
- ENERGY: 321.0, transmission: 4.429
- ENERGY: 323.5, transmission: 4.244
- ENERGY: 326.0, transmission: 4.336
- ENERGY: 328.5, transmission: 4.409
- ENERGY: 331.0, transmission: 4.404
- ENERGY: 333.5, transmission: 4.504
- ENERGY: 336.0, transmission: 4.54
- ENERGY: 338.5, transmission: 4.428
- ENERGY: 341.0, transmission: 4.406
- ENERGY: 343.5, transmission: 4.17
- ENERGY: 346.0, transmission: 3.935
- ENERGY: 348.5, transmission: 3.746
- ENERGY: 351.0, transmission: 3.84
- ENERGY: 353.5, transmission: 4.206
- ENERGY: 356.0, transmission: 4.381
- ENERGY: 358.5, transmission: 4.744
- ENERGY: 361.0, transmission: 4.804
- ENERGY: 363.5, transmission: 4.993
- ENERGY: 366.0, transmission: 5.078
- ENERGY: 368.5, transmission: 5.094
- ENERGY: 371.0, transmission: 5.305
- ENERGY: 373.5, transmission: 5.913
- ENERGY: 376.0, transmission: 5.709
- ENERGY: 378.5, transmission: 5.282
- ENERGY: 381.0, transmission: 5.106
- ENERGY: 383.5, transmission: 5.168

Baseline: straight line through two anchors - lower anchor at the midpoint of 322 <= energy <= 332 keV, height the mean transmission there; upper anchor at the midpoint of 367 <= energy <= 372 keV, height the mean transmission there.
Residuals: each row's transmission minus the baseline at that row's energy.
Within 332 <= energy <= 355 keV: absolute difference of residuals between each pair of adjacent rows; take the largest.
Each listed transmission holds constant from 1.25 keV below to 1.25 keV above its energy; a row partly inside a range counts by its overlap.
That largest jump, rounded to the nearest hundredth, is 0.32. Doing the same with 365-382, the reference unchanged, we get 0.56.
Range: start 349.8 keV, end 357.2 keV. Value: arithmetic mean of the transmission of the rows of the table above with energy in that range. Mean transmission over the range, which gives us 4.1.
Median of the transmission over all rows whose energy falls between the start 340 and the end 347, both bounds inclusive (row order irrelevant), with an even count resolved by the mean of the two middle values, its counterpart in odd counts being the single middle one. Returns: 4.17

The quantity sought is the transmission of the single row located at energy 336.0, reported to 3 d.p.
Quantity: 4.540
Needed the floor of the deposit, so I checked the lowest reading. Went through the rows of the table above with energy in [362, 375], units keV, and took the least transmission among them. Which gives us 4.993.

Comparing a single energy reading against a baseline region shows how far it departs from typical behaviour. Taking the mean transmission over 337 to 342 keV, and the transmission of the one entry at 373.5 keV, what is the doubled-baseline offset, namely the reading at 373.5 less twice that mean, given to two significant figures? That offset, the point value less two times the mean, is -2.9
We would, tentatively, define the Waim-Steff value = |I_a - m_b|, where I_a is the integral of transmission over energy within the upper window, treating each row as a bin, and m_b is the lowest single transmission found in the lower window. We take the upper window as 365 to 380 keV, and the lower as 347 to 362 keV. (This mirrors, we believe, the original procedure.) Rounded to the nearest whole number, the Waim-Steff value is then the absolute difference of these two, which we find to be 77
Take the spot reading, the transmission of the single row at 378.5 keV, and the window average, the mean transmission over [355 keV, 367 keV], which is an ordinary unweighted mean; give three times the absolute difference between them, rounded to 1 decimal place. 1.4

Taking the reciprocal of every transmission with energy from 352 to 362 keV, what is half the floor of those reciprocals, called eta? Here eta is 0.104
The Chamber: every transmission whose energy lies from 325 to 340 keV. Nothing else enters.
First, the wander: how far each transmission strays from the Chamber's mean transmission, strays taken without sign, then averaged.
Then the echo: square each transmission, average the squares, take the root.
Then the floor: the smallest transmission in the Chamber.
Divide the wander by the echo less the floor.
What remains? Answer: 0.560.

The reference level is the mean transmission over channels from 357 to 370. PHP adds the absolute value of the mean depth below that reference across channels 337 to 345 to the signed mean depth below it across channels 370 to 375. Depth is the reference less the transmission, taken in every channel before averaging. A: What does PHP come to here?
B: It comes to -0.1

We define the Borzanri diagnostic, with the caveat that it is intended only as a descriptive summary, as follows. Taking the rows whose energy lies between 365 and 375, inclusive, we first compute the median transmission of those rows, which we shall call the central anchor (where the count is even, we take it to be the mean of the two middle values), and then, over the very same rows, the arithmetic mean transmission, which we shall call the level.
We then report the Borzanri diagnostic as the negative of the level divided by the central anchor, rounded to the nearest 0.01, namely -1.03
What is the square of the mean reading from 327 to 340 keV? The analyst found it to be 20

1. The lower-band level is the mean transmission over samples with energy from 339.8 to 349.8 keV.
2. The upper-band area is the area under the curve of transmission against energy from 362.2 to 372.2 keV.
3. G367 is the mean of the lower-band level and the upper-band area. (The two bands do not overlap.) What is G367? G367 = 27.6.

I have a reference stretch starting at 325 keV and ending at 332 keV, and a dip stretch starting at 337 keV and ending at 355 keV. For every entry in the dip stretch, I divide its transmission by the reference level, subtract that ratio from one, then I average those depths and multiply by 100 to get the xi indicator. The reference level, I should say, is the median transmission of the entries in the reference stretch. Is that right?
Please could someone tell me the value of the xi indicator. 7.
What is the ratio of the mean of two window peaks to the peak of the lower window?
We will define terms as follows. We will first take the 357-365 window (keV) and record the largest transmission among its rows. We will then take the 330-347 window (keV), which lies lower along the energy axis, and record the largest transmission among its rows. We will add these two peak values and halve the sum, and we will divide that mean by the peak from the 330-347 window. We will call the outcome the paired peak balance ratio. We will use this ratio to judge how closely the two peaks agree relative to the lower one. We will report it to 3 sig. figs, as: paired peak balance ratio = 1.05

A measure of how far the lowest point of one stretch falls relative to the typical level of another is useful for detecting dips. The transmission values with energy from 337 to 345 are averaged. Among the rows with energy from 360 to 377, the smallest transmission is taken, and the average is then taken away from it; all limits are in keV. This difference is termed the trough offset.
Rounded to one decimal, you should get 0.5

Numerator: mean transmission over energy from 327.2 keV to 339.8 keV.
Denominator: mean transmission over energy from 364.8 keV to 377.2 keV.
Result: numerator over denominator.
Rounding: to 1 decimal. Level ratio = 0.8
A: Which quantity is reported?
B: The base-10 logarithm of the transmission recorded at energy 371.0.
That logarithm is 0.72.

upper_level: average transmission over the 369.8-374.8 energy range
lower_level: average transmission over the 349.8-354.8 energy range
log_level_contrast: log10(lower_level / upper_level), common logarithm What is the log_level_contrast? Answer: -0.14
